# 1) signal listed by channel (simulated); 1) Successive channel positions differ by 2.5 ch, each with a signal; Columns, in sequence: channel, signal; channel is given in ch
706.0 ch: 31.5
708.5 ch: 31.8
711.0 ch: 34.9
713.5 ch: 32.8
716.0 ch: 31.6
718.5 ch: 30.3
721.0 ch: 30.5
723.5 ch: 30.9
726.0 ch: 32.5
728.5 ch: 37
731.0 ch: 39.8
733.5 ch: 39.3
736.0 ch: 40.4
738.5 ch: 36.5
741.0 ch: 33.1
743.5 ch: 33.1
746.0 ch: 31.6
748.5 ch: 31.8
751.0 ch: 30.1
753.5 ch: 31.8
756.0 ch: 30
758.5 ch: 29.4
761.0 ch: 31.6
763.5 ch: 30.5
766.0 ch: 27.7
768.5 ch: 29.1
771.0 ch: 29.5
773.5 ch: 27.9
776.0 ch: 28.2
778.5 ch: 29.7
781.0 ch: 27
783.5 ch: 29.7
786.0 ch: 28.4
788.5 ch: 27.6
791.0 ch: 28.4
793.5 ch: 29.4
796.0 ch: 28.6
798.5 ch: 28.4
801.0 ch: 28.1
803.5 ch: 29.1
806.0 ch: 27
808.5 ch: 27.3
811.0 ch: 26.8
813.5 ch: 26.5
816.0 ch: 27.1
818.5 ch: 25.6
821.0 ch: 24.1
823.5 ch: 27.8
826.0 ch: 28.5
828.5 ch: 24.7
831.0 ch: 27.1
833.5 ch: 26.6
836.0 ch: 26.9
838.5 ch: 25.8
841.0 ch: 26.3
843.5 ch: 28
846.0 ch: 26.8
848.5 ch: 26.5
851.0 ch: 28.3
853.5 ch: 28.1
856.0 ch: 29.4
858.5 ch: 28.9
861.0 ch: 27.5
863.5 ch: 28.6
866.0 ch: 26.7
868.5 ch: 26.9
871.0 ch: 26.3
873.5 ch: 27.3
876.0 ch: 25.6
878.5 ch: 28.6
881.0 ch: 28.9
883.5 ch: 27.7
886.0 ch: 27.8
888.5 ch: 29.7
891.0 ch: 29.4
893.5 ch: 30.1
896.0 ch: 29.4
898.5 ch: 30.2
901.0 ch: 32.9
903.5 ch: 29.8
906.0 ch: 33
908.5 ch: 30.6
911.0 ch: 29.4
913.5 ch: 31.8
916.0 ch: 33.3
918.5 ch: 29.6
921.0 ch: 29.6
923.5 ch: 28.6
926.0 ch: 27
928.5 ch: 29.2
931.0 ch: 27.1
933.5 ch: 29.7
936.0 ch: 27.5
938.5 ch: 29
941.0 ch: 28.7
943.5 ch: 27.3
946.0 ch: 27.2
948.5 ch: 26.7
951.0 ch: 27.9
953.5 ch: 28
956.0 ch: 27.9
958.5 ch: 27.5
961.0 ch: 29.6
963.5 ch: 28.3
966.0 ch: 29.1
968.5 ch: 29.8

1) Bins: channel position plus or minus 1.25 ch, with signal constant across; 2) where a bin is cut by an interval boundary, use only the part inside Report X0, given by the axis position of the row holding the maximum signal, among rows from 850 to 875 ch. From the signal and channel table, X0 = 856.0 ch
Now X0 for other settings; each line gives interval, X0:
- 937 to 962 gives 961.0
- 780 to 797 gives 783.5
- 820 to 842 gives 826.0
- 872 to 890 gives 888.5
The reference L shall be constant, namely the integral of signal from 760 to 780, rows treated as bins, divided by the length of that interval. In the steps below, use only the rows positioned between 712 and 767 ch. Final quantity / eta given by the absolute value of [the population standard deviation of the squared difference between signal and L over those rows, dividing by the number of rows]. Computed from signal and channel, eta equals 38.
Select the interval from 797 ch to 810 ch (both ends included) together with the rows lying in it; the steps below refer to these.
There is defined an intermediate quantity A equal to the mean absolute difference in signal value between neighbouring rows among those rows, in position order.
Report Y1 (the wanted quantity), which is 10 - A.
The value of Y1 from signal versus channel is 9.1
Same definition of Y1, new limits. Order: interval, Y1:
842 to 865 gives 9.0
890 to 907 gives 8.1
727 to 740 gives 7.9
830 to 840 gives 9.4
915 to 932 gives 8.2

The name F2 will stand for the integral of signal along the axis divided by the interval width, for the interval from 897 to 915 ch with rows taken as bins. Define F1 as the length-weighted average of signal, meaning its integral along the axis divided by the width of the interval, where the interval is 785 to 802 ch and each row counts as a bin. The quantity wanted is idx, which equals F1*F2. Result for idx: 884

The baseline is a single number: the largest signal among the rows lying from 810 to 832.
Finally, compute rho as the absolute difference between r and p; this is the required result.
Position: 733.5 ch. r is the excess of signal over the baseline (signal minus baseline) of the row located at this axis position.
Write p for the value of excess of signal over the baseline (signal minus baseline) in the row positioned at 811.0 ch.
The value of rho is 12.5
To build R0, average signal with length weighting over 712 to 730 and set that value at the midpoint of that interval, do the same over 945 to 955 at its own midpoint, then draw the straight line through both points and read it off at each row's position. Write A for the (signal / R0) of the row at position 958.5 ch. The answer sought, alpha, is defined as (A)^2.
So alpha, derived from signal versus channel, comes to 1.02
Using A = 1.01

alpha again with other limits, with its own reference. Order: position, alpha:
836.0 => 0.81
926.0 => 0.93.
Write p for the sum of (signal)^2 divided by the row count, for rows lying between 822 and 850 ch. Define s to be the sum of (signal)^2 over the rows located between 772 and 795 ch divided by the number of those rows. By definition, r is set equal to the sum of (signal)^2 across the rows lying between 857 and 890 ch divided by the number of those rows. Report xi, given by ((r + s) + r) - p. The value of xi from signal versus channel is 1632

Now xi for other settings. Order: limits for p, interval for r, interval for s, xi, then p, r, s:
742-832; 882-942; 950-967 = 1743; 821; 881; 803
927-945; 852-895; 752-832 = 1574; 805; 790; 798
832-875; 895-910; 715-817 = 2122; 749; 962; 947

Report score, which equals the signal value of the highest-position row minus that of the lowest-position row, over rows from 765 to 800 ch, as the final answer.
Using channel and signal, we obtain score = 1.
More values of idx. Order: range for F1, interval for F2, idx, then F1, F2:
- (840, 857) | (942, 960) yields 761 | 27.6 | 27.5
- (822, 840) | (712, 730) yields 865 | 26.7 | 32.4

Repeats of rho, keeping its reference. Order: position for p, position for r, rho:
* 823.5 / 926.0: 0.8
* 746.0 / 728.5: 5.4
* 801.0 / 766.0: 0.4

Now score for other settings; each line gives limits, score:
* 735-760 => -11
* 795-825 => -1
